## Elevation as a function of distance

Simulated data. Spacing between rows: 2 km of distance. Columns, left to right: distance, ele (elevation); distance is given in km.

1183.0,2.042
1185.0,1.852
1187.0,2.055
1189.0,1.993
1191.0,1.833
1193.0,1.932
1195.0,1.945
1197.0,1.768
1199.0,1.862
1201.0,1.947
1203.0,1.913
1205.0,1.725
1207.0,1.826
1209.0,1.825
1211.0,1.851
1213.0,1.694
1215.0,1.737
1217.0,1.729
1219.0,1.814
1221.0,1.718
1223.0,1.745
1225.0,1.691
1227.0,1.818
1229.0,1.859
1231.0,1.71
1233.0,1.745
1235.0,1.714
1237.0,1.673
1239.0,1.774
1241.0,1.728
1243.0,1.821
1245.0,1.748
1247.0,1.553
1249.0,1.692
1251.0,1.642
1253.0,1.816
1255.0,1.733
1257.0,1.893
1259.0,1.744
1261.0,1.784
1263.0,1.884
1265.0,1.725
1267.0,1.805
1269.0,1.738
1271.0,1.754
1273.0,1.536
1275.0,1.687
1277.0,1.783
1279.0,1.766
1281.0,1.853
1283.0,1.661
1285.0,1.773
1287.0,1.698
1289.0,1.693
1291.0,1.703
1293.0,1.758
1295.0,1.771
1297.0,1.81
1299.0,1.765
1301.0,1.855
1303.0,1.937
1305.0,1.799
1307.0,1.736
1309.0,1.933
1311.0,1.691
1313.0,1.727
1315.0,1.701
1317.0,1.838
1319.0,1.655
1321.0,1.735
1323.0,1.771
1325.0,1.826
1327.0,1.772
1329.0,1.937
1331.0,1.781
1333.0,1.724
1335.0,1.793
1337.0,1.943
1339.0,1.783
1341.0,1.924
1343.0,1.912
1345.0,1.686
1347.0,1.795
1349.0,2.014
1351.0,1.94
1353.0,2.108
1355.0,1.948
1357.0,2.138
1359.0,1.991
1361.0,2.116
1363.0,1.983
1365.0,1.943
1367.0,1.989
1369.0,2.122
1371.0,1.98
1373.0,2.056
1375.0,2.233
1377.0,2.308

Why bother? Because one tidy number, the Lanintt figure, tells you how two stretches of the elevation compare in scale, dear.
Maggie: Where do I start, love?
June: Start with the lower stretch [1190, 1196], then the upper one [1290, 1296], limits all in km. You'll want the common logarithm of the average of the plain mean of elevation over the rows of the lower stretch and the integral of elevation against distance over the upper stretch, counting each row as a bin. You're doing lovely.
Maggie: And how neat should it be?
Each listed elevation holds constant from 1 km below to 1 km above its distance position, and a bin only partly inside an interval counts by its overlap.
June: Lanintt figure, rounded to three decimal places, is 0.791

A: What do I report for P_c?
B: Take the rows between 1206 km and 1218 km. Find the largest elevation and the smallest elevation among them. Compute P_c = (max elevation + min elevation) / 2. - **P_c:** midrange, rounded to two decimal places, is 1.77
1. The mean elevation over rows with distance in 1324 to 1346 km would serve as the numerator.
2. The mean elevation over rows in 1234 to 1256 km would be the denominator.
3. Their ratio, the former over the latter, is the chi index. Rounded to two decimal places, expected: 1.06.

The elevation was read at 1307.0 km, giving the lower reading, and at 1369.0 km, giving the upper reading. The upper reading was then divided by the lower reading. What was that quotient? 1.22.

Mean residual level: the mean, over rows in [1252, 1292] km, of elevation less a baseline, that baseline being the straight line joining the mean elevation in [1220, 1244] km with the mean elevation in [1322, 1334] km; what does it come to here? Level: -0.020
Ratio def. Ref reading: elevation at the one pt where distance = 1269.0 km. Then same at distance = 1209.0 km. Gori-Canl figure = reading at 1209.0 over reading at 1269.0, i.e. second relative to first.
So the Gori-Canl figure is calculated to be 1.05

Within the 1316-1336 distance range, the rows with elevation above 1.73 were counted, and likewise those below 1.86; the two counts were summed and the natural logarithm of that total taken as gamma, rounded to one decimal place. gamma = 2.8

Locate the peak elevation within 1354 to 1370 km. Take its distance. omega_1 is 1357.0 km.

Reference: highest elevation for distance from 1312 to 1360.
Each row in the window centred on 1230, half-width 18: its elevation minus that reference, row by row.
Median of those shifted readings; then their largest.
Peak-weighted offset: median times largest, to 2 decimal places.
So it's 0.11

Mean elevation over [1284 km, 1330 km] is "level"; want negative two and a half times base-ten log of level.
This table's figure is -0.625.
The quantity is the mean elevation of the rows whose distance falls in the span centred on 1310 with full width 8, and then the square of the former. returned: 3.14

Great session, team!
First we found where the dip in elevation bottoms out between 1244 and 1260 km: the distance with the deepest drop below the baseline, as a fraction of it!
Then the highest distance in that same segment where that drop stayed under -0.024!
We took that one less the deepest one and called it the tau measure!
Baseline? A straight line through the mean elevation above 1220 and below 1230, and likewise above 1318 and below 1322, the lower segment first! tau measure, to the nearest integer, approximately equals 10 km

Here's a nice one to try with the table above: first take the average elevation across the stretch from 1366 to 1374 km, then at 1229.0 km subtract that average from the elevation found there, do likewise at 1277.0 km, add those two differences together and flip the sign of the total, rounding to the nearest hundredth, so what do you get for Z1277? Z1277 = 0.43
